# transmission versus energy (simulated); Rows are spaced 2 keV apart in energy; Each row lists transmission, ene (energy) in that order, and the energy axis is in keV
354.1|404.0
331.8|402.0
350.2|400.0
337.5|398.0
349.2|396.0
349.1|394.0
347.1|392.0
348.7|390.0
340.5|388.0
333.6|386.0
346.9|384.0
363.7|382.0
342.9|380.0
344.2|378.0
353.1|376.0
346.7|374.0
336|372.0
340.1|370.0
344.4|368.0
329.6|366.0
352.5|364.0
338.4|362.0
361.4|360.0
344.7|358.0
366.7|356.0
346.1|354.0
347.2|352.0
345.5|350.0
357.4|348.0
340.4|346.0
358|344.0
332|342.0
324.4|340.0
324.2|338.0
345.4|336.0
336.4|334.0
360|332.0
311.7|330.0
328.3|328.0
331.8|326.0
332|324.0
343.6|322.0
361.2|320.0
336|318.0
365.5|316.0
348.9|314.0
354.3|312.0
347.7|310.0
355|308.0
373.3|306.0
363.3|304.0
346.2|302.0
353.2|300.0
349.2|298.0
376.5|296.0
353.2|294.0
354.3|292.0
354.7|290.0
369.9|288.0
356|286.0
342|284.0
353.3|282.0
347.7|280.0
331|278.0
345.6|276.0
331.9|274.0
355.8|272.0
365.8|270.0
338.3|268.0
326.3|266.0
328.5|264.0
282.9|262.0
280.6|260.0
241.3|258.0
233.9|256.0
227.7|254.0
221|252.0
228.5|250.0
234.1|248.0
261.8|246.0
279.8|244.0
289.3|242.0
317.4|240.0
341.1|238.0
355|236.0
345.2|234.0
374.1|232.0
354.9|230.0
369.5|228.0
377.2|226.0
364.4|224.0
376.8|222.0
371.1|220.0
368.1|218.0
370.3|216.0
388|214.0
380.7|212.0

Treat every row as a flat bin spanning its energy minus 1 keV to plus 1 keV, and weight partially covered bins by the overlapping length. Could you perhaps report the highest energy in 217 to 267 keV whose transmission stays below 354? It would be 266.0 keV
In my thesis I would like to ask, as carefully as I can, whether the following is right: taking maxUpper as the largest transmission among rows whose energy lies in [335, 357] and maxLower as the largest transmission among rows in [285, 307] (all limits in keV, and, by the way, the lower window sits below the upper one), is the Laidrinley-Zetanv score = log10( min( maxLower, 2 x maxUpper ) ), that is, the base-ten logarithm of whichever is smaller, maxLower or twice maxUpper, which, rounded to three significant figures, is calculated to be 2.58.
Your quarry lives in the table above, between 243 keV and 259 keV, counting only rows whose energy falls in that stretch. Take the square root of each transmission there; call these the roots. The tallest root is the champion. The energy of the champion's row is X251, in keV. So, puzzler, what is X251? 244.0 keV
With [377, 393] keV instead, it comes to 382.0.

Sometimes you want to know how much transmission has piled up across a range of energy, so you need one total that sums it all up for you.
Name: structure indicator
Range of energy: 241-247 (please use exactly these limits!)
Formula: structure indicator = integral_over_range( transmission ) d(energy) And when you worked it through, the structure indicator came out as 1662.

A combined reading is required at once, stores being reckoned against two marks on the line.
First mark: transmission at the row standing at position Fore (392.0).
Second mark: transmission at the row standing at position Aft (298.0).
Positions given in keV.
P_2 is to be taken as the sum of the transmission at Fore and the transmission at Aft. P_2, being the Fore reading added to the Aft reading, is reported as 696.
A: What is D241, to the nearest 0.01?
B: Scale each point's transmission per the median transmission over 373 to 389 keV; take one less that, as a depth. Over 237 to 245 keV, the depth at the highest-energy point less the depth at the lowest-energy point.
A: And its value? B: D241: 0.18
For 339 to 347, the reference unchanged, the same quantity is -0.05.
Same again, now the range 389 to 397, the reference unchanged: 0.00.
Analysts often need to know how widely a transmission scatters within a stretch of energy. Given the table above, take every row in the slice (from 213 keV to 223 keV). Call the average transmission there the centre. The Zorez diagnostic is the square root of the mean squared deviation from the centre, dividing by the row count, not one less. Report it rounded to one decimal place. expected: 7.2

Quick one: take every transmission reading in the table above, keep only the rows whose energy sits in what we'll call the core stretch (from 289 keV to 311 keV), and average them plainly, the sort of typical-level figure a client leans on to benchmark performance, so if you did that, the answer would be 357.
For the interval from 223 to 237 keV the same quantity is 363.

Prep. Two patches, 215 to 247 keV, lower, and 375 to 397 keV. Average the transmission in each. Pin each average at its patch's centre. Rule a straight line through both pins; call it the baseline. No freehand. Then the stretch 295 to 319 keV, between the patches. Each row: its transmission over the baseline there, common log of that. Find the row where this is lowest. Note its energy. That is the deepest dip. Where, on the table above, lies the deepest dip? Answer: 318.0 keV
